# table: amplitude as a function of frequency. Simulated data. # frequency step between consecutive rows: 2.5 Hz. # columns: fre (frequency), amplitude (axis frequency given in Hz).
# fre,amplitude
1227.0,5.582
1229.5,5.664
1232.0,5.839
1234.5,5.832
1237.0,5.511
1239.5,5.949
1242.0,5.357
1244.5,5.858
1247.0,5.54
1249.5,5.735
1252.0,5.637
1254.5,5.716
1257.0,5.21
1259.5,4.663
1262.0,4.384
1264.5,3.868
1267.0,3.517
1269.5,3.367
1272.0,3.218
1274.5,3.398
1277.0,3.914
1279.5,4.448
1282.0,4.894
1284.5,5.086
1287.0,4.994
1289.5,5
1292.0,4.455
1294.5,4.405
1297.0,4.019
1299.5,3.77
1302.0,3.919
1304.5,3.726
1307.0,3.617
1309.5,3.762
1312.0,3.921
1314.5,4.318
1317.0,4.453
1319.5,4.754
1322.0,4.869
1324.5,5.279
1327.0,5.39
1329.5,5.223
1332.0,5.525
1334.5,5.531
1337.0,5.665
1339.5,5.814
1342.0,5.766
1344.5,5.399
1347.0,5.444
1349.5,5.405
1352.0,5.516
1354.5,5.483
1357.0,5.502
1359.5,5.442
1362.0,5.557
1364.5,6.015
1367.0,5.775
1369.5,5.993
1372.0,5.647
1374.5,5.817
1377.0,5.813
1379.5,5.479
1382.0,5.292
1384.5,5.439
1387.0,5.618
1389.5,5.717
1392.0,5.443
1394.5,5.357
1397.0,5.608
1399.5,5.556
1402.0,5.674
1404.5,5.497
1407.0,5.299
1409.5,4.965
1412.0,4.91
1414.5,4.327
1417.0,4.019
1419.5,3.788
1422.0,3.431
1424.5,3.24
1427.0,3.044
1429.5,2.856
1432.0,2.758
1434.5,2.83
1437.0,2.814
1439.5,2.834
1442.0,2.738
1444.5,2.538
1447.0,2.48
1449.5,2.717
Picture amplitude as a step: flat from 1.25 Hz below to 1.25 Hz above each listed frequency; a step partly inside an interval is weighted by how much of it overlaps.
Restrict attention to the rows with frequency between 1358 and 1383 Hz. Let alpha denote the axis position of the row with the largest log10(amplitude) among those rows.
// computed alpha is 1364.5 Hz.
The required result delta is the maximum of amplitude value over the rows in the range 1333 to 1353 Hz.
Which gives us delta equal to 5.814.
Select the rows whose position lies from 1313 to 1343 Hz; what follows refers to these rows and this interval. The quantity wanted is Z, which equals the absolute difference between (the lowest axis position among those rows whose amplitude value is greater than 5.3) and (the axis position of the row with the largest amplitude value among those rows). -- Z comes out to 12.5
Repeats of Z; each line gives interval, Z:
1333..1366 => 30.0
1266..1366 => 37.5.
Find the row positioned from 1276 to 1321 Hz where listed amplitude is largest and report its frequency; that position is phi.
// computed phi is 1284.5 Hz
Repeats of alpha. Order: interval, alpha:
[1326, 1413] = 1364.5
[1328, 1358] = 1339.5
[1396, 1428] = 1402.0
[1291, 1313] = 1292.0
